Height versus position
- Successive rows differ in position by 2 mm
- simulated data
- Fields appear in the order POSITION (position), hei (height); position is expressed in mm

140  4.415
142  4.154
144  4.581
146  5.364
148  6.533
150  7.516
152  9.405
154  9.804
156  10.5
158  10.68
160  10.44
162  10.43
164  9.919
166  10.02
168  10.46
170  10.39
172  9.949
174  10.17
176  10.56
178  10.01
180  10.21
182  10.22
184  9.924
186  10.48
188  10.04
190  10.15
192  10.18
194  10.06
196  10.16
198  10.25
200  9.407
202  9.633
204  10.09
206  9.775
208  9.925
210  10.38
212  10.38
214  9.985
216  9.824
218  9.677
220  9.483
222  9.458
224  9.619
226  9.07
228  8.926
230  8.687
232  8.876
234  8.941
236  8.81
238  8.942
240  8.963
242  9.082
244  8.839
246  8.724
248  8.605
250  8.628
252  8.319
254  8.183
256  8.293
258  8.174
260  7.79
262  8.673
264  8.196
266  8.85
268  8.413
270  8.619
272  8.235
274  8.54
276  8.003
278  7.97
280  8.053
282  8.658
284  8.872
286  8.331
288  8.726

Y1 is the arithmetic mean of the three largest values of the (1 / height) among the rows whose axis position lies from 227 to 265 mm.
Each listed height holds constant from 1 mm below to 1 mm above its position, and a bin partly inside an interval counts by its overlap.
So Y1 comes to 0.124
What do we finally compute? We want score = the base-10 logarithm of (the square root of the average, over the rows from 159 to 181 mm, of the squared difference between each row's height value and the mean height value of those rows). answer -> -0.7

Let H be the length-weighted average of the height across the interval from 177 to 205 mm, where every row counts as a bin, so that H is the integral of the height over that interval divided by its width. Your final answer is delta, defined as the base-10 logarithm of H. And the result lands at 1.00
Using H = 10.1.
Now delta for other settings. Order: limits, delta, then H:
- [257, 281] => 0.92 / 8.3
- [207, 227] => 0.99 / 9.8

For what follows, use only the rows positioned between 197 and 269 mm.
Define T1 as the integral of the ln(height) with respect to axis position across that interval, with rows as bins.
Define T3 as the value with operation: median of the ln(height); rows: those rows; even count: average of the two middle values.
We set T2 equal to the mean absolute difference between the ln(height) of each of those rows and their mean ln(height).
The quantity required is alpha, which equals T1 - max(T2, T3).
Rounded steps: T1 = 159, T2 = 0.06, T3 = 2.191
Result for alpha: 157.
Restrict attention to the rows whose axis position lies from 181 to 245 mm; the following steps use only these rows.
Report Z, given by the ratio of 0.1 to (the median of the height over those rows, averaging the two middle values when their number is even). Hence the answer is 0.0103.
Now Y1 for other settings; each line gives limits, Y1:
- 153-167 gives 0.101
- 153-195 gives 0.101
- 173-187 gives 0.100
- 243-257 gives 0.121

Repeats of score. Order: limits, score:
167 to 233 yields -0.3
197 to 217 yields -0.5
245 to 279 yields -0.5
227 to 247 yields -1.0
